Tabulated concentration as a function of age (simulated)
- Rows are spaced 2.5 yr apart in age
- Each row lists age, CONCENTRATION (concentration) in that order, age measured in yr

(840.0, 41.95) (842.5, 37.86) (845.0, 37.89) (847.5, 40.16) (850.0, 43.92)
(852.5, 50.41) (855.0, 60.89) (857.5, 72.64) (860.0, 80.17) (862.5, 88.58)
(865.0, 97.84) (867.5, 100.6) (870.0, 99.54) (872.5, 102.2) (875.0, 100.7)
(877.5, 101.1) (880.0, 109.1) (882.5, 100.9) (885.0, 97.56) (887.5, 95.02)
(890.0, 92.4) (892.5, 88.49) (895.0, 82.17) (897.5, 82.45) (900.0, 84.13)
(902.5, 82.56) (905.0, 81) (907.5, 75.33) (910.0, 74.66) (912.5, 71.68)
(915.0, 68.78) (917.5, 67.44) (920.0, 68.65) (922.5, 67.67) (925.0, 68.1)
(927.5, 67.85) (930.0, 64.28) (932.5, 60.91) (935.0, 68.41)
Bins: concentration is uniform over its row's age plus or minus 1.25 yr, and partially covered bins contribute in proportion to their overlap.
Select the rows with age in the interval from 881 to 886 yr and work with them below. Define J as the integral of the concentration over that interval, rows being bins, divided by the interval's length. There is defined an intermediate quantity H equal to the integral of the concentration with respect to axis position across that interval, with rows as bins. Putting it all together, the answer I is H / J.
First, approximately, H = 499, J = 100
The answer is 5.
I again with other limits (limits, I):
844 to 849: 5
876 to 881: 5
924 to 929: 5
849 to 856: 7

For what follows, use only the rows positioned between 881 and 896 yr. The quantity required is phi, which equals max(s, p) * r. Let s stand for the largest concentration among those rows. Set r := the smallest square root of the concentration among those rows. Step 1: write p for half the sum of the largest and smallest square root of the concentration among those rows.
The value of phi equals 915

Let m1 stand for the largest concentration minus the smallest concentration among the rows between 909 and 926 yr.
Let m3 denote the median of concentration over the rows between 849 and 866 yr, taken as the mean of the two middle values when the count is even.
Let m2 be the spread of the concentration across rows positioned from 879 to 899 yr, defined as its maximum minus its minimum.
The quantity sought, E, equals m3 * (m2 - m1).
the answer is 1432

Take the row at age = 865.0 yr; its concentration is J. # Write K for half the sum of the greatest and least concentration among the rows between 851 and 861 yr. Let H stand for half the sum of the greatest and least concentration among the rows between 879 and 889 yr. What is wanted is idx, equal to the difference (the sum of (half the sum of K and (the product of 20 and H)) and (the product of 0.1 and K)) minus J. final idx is 962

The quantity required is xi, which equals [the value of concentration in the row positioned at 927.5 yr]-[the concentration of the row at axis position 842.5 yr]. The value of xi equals 30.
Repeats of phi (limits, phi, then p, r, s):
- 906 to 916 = 625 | 8.5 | 8.3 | 75.33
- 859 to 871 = 901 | 9.5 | 9.0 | 100.6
